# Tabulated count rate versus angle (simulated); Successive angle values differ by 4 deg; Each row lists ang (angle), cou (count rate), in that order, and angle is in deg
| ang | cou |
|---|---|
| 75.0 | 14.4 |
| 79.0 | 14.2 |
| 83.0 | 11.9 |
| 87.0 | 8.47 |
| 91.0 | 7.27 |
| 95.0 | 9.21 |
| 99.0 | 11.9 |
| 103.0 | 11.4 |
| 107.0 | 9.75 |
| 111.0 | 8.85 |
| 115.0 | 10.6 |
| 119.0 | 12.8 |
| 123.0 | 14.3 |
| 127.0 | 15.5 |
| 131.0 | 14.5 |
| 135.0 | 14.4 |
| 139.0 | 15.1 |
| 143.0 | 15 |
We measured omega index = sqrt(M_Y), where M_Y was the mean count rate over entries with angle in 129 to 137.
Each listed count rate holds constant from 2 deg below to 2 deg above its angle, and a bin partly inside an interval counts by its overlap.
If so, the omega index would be 3.8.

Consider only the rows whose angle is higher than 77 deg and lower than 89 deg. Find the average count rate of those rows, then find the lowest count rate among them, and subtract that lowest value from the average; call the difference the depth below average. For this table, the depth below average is 3.1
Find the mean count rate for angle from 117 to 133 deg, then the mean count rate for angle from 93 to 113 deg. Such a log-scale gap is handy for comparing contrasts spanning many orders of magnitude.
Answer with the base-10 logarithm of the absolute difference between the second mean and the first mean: 0.61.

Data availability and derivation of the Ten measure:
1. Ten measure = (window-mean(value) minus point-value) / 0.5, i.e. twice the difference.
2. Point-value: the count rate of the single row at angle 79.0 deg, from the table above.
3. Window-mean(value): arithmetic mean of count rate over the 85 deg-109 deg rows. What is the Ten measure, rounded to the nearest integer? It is -9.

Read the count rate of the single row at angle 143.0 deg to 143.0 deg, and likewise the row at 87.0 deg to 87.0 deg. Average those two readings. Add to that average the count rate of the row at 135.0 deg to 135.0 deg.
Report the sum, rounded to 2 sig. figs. 26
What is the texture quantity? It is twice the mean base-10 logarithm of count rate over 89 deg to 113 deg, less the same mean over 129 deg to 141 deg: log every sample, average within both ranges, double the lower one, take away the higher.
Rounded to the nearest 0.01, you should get 0.80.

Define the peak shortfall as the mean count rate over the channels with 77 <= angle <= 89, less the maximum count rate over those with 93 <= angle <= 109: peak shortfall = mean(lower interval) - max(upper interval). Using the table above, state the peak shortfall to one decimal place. -0.4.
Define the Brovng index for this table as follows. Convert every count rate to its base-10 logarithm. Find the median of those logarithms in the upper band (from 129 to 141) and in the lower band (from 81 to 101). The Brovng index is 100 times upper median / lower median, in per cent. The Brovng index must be 120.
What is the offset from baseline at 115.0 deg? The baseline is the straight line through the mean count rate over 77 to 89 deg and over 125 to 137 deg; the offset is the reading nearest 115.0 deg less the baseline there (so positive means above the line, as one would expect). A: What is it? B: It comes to -3.1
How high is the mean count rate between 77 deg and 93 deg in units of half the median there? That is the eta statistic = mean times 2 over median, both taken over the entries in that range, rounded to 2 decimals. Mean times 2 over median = 2.05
